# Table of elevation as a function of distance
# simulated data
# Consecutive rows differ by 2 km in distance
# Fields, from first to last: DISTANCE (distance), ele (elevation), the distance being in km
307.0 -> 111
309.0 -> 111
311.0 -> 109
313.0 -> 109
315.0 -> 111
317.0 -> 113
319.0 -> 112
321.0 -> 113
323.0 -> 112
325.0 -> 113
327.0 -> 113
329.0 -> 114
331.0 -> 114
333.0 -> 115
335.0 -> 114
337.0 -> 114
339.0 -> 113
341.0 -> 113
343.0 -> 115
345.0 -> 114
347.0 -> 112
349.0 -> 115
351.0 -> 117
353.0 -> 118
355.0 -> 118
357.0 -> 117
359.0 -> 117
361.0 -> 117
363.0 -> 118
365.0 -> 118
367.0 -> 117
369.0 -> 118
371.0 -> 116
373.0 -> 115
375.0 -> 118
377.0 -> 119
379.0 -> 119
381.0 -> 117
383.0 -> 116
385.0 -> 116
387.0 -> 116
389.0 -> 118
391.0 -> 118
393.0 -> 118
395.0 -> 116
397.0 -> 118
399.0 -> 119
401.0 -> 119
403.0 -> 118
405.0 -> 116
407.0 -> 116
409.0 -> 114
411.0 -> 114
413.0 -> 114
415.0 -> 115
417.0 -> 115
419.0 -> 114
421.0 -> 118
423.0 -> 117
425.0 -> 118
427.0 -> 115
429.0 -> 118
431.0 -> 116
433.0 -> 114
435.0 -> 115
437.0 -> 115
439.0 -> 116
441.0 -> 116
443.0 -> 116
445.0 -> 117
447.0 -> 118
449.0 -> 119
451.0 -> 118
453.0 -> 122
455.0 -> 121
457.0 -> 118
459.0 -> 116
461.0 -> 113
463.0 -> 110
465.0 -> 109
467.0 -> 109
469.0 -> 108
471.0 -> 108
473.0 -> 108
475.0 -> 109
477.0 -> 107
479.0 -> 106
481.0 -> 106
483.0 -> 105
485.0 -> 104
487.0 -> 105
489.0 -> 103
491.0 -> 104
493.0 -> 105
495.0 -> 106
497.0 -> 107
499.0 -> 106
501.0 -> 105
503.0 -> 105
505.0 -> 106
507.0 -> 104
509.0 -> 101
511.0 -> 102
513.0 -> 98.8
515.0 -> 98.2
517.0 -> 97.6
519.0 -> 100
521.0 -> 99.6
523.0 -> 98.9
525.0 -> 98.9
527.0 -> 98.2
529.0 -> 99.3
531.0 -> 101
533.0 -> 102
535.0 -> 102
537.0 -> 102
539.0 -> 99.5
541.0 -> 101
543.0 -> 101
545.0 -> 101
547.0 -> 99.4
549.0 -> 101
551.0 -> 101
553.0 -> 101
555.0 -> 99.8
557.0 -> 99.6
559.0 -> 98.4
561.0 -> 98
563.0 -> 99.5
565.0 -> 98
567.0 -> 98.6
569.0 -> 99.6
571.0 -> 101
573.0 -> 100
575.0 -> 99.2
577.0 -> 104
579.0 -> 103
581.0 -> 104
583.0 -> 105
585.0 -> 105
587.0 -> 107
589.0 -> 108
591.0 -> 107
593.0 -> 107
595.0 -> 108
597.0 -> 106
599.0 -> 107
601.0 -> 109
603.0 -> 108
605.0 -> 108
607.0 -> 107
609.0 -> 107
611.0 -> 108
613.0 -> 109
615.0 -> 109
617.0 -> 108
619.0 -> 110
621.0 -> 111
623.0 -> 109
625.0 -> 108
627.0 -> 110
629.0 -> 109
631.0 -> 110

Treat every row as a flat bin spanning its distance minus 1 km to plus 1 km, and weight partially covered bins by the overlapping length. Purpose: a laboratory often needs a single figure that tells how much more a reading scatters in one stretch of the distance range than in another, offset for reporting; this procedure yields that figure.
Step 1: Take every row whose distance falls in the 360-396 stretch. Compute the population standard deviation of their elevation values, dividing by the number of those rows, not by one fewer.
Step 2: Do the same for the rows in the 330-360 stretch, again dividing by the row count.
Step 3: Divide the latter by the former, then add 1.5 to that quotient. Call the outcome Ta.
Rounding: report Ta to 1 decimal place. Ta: 3.1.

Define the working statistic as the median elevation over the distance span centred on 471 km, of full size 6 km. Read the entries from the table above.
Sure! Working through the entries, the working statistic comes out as 108.0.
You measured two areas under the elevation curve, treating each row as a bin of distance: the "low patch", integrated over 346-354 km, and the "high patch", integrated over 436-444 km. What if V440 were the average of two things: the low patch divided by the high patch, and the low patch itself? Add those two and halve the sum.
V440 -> 462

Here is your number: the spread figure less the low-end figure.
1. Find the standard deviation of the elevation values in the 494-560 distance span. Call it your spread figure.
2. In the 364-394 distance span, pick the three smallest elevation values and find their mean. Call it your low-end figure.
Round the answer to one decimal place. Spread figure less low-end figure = -113.1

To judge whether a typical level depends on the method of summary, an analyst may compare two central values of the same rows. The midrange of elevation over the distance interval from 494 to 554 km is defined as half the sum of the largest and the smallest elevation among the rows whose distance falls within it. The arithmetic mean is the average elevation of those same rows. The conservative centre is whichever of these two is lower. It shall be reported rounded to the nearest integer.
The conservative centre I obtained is 101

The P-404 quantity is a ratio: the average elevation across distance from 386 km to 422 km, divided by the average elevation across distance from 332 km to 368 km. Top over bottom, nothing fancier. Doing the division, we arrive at 1.01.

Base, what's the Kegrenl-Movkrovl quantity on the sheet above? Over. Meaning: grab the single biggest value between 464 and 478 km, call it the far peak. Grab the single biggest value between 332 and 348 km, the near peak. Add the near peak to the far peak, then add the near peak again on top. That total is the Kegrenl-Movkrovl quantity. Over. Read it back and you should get 339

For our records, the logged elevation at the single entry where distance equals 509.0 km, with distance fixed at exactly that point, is 101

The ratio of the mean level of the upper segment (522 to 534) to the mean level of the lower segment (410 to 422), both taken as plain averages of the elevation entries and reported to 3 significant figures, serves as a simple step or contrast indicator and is 0.867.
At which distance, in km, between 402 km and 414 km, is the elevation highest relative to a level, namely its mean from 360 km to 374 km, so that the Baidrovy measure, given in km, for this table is 403.0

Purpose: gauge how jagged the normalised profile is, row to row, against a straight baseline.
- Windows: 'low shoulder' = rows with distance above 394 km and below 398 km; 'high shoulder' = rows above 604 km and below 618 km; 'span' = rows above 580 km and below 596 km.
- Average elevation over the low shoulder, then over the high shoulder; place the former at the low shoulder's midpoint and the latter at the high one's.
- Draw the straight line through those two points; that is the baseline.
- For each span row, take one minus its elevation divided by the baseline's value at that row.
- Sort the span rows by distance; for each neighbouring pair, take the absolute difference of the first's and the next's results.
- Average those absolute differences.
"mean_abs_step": 0.0084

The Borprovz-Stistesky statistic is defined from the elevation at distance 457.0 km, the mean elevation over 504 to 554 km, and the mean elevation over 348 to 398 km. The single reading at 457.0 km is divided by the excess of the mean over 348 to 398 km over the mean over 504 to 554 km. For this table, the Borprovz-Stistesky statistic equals 7.1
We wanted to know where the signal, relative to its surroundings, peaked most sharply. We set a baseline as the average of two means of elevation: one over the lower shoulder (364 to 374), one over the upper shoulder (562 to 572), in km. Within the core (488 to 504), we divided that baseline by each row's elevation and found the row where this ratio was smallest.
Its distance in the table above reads 497.0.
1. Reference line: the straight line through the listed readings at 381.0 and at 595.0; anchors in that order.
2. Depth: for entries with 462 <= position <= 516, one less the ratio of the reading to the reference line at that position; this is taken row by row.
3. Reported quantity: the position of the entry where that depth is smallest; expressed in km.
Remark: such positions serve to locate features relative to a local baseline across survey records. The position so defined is 463.0 km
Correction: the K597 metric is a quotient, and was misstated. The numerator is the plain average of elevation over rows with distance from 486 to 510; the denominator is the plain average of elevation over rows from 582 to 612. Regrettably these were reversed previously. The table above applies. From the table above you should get 0.98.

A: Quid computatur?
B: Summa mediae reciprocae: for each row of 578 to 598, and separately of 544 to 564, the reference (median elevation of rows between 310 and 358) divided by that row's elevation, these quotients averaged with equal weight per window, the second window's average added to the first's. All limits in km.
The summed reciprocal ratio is 2.21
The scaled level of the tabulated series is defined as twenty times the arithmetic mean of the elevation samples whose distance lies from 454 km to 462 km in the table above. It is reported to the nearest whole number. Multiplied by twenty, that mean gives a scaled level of 2340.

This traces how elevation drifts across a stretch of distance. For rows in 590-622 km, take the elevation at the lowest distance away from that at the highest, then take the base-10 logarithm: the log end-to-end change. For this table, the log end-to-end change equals 0.60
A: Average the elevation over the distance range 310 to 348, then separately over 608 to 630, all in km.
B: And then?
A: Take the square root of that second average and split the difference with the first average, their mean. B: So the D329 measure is 61.6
